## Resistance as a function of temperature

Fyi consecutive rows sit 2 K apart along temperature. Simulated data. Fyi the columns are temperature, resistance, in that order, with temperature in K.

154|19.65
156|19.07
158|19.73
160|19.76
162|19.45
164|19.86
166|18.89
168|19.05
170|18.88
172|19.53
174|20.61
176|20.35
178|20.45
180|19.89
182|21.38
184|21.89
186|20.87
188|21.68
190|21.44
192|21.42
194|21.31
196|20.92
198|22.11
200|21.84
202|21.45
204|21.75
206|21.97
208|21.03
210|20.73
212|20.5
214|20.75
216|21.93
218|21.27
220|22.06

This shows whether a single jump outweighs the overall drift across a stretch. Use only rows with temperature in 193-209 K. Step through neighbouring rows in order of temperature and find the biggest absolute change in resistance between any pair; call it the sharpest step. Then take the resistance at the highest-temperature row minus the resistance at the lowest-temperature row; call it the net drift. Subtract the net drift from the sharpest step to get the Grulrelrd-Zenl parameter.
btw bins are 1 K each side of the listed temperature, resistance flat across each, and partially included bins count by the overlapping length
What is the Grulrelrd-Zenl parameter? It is 1.5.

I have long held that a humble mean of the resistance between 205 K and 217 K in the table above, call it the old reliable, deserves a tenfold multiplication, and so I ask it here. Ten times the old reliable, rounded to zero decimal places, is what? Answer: 212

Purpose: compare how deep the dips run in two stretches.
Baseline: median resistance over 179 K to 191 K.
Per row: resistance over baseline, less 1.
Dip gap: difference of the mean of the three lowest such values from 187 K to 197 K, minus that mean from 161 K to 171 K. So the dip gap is 0.11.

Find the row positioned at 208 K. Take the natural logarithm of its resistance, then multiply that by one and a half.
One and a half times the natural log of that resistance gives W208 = 4.57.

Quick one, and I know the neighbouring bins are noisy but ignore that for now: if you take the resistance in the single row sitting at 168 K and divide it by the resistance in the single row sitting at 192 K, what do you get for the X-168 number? 0.89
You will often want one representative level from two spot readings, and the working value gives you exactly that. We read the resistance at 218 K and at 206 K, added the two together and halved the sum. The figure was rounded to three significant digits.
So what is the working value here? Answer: 21.6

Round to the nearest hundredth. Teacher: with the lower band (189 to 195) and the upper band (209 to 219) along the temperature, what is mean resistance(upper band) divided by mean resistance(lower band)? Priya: 0.98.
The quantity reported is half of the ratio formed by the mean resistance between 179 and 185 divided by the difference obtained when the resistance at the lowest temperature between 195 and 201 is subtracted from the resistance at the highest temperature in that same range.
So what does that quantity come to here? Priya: 11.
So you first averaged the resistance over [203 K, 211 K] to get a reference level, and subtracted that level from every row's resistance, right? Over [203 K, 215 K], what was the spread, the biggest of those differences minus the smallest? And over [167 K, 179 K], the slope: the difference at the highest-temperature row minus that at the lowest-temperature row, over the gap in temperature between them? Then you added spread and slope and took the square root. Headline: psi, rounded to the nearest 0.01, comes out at 1.27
